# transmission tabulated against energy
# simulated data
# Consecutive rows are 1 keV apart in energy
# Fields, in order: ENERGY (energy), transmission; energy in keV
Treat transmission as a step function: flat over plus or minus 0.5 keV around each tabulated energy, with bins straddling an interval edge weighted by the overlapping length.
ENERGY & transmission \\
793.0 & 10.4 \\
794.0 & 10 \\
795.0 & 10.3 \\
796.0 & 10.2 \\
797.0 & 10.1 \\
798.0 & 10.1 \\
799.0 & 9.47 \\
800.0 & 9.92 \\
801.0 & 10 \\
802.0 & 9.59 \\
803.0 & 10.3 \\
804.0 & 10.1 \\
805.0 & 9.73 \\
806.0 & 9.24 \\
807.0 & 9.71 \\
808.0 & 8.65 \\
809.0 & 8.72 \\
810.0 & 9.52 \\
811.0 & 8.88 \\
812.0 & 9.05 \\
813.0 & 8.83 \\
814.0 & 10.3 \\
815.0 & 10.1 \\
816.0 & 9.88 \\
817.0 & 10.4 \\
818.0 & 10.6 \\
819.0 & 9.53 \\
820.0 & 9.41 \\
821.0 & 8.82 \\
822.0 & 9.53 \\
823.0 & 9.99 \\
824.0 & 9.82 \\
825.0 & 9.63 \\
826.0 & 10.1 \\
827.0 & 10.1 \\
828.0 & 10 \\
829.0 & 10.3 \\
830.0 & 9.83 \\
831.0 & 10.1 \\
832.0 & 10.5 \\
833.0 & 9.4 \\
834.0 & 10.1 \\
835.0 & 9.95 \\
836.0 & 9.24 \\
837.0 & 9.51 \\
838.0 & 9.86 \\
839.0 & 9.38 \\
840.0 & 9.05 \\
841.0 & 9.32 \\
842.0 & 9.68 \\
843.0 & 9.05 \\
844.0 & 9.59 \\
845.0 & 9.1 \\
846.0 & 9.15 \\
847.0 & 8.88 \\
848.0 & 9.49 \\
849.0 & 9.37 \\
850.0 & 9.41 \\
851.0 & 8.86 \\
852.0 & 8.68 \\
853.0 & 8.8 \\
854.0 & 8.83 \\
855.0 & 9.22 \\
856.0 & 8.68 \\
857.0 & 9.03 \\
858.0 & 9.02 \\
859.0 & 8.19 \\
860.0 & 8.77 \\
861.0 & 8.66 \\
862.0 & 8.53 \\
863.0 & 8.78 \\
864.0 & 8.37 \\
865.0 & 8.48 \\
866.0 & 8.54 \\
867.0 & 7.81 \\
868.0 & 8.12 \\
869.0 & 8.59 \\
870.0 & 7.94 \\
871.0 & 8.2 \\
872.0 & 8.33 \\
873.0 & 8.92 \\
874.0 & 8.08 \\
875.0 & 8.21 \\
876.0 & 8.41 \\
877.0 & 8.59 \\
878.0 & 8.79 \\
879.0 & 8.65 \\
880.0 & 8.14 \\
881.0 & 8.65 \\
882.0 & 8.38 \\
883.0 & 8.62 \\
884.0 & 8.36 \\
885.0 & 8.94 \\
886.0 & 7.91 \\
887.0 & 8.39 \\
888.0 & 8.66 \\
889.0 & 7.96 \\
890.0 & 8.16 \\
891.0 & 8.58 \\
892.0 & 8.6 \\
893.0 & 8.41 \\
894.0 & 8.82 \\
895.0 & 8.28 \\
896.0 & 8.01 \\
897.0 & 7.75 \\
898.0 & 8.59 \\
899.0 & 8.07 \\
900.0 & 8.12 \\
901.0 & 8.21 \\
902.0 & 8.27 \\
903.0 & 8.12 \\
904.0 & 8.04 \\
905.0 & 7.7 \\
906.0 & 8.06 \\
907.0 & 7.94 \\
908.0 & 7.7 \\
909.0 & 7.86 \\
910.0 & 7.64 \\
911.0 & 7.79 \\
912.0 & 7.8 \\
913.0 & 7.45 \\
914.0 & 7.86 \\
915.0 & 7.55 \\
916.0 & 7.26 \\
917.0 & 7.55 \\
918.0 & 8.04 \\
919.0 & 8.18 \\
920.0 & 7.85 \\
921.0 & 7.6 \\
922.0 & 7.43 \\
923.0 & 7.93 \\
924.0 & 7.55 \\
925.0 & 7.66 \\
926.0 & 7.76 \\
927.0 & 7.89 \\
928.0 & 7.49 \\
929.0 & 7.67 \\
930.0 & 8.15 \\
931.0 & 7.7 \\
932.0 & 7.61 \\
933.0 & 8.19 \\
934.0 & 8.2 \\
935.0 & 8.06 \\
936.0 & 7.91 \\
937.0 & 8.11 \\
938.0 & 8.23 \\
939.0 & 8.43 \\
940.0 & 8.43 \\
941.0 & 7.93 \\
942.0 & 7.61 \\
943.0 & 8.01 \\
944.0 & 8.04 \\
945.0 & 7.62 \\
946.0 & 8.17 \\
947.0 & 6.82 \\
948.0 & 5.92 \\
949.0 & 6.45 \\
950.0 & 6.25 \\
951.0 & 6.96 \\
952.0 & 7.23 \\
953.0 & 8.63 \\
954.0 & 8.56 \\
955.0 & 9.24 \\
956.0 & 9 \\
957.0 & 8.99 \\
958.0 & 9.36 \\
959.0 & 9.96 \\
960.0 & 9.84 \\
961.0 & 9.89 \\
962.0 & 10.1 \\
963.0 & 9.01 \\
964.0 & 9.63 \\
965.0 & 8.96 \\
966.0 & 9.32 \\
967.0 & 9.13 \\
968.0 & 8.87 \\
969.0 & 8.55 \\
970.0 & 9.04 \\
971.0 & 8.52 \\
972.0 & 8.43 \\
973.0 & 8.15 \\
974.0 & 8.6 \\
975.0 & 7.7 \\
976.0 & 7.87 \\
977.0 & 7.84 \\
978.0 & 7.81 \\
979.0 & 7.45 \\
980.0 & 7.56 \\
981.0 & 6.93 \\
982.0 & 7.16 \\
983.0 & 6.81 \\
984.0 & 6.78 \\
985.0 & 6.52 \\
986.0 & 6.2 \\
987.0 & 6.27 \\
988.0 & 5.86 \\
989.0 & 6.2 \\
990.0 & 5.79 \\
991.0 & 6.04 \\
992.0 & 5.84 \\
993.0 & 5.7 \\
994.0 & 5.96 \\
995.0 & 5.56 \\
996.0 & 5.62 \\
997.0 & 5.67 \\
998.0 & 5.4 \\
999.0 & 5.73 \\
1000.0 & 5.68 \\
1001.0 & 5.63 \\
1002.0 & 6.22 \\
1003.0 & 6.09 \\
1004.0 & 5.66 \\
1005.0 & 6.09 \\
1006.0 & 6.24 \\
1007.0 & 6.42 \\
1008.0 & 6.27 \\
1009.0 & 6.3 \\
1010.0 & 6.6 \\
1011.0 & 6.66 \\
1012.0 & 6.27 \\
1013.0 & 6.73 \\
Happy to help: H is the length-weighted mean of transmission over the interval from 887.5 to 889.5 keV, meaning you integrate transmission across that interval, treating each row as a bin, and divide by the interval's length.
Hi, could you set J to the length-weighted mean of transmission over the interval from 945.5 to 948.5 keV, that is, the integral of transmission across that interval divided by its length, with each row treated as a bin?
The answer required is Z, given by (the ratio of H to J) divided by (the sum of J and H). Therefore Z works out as 0.078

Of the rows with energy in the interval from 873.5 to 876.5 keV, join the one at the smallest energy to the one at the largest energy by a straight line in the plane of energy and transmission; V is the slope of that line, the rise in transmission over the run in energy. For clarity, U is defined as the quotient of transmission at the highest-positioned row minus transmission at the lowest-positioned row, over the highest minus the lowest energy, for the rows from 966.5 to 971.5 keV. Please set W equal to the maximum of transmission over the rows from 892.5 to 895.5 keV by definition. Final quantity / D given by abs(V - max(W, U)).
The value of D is 8.7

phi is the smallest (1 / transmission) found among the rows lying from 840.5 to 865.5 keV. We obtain 0.103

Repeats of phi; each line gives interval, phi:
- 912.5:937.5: 0.122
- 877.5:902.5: 0.112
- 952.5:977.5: 0.099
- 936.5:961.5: 0.100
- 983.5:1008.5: 0.147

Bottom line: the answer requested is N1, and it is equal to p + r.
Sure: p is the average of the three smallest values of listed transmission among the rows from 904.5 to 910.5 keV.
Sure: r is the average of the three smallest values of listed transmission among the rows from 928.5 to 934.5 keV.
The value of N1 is 15.3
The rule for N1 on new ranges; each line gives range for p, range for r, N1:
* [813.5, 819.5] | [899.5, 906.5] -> 17.8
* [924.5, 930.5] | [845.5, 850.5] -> 16.7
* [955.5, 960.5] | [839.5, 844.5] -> 18.3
